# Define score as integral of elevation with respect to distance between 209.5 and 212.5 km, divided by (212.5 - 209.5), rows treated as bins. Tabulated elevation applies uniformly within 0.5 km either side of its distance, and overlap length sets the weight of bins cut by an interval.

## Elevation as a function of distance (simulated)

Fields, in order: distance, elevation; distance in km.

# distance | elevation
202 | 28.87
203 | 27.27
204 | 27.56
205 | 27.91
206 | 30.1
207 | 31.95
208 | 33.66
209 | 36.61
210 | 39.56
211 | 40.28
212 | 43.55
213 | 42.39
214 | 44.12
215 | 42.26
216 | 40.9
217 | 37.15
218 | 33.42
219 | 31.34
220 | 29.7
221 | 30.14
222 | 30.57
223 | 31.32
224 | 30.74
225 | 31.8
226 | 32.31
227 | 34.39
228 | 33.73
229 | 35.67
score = 41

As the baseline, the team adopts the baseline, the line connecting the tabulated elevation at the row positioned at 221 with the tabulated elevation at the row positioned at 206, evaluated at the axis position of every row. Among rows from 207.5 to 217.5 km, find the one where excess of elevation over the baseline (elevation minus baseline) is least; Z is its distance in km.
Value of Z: 208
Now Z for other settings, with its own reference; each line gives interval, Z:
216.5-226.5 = 220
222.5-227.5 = 224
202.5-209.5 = 203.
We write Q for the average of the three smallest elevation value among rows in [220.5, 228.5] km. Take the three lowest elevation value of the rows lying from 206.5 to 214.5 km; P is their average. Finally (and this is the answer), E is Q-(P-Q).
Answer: 27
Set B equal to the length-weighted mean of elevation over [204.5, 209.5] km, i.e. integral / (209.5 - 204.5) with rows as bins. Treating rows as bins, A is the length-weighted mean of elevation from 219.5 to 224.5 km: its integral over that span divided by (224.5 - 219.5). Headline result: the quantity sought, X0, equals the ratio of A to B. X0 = 1.0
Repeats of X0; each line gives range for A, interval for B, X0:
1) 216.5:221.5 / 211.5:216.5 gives 0.8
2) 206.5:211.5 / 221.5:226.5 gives 1.2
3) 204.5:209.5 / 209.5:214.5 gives 0.8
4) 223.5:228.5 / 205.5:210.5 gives 0.9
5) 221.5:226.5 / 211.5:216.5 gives 0.7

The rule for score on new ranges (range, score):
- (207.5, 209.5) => 35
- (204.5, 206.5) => 29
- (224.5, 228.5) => 33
